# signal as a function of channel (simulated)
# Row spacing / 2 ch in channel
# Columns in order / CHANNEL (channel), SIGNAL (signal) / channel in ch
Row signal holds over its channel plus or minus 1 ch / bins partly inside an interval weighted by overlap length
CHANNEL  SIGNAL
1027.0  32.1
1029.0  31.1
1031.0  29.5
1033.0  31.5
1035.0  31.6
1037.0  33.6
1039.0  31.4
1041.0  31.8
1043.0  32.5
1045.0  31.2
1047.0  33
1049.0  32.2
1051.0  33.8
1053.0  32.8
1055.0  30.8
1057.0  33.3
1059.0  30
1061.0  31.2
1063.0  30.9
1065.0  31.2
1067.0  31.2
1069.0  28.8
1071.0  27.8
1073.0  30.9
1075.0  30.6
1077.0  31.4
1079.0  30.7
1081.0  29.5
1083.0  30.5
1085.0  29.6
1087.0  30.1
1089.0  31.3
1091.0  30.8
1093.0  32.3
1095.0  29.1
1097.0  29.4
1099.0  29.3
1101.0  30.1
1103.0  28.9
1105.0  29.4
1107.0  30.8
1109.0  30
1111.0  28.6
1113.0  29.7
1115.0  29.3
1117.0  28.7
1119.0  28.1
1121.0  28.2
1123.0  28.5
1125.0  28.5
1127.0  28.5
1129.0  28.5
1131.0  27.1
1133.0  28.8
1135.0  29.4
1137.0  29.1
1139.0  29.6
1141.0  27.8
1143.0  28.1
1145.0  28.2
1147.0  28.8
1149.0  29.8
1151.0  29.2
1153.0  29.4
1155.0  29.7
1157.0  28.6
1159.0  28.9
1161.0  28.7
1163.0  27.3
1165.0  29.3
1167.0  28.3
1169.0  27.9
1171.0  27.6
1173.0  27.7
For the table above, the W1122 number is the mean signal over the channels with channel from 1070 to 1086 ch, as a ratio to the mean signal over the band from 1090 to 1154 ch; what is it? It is 1.03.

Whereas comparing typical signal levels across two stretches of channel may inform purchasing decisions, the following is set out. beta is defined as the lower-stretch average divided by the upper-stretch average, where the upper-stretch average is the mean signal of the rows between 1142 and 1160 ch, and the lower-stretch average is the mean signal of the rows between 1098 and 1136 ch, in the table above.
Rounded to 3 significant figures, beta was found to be 1.00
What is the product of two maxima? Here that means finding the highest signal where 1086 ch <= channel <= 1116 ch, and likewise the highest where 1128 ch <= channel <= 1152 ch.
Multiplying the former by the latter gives 963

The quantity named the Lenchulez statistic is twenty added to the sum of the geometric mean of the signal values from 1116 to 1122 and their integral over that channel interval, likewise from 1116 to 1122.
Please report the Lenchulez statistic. 218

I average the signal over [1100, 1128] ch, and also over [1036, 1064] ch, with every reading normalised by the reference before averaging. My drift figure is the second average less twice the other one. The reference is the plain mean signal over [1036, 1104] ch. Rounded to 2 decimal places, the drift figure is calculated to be -0.85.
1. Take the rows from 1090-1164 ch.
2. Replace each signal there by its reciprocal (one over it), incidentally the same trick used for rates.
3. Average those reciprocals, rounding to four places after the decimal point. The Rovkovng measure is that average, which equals 0.0344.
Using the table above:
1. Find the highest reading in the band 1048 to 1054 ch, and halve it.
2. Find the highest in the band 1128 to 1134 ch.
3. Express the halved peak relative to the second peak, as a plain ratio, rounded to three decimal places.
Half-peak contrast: 0.587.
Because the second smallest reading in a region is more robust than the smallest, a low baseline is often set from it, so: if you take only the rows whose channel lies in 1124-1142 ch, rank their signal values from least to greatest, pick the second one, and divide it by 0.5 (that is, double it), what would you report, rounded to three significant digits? 55.6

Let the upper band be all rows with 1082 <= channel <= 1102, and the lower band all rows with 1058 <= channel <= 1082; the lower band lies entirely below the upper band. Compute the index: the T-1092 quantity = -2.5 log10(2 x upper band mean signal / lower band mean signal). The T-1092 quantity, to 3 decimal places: -0.749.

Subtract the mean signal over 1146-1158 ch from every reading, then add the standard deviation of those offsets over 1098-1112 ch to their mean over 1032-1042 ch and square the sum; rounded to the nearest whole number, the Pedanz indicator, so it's 12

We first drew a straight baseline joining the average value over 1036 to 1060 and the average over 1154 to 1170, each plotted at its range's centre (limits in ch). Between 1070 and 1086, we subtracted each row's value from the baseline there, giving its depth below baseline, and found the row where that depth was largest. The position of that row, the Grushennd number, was 1071.0 ch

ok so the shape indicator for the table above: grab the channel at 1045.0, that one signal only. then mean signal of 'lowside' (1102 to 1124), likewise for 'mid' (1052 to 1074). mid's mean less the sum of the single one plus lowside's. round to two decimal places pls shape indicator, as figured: -29.50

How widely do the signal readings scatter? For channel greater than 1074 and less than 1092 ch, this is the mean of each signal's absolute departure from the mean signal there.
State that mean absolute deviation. 0.51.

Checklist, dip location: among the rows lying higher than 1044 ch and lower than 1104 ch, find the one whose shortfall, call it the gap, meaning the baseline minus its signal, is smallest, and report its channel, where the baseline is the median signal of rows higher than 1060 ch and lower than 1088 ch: 1051.0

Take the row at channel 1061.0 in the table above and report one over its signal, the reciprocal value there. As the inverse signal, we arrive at 0.0321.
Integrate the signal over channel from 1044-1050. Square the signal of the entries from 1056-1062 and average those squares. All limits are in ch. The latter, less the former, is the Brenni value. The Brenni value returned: 801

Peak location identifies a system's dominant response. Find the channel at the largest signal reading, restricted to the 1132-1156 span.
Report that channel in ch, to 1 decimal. 1149.0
